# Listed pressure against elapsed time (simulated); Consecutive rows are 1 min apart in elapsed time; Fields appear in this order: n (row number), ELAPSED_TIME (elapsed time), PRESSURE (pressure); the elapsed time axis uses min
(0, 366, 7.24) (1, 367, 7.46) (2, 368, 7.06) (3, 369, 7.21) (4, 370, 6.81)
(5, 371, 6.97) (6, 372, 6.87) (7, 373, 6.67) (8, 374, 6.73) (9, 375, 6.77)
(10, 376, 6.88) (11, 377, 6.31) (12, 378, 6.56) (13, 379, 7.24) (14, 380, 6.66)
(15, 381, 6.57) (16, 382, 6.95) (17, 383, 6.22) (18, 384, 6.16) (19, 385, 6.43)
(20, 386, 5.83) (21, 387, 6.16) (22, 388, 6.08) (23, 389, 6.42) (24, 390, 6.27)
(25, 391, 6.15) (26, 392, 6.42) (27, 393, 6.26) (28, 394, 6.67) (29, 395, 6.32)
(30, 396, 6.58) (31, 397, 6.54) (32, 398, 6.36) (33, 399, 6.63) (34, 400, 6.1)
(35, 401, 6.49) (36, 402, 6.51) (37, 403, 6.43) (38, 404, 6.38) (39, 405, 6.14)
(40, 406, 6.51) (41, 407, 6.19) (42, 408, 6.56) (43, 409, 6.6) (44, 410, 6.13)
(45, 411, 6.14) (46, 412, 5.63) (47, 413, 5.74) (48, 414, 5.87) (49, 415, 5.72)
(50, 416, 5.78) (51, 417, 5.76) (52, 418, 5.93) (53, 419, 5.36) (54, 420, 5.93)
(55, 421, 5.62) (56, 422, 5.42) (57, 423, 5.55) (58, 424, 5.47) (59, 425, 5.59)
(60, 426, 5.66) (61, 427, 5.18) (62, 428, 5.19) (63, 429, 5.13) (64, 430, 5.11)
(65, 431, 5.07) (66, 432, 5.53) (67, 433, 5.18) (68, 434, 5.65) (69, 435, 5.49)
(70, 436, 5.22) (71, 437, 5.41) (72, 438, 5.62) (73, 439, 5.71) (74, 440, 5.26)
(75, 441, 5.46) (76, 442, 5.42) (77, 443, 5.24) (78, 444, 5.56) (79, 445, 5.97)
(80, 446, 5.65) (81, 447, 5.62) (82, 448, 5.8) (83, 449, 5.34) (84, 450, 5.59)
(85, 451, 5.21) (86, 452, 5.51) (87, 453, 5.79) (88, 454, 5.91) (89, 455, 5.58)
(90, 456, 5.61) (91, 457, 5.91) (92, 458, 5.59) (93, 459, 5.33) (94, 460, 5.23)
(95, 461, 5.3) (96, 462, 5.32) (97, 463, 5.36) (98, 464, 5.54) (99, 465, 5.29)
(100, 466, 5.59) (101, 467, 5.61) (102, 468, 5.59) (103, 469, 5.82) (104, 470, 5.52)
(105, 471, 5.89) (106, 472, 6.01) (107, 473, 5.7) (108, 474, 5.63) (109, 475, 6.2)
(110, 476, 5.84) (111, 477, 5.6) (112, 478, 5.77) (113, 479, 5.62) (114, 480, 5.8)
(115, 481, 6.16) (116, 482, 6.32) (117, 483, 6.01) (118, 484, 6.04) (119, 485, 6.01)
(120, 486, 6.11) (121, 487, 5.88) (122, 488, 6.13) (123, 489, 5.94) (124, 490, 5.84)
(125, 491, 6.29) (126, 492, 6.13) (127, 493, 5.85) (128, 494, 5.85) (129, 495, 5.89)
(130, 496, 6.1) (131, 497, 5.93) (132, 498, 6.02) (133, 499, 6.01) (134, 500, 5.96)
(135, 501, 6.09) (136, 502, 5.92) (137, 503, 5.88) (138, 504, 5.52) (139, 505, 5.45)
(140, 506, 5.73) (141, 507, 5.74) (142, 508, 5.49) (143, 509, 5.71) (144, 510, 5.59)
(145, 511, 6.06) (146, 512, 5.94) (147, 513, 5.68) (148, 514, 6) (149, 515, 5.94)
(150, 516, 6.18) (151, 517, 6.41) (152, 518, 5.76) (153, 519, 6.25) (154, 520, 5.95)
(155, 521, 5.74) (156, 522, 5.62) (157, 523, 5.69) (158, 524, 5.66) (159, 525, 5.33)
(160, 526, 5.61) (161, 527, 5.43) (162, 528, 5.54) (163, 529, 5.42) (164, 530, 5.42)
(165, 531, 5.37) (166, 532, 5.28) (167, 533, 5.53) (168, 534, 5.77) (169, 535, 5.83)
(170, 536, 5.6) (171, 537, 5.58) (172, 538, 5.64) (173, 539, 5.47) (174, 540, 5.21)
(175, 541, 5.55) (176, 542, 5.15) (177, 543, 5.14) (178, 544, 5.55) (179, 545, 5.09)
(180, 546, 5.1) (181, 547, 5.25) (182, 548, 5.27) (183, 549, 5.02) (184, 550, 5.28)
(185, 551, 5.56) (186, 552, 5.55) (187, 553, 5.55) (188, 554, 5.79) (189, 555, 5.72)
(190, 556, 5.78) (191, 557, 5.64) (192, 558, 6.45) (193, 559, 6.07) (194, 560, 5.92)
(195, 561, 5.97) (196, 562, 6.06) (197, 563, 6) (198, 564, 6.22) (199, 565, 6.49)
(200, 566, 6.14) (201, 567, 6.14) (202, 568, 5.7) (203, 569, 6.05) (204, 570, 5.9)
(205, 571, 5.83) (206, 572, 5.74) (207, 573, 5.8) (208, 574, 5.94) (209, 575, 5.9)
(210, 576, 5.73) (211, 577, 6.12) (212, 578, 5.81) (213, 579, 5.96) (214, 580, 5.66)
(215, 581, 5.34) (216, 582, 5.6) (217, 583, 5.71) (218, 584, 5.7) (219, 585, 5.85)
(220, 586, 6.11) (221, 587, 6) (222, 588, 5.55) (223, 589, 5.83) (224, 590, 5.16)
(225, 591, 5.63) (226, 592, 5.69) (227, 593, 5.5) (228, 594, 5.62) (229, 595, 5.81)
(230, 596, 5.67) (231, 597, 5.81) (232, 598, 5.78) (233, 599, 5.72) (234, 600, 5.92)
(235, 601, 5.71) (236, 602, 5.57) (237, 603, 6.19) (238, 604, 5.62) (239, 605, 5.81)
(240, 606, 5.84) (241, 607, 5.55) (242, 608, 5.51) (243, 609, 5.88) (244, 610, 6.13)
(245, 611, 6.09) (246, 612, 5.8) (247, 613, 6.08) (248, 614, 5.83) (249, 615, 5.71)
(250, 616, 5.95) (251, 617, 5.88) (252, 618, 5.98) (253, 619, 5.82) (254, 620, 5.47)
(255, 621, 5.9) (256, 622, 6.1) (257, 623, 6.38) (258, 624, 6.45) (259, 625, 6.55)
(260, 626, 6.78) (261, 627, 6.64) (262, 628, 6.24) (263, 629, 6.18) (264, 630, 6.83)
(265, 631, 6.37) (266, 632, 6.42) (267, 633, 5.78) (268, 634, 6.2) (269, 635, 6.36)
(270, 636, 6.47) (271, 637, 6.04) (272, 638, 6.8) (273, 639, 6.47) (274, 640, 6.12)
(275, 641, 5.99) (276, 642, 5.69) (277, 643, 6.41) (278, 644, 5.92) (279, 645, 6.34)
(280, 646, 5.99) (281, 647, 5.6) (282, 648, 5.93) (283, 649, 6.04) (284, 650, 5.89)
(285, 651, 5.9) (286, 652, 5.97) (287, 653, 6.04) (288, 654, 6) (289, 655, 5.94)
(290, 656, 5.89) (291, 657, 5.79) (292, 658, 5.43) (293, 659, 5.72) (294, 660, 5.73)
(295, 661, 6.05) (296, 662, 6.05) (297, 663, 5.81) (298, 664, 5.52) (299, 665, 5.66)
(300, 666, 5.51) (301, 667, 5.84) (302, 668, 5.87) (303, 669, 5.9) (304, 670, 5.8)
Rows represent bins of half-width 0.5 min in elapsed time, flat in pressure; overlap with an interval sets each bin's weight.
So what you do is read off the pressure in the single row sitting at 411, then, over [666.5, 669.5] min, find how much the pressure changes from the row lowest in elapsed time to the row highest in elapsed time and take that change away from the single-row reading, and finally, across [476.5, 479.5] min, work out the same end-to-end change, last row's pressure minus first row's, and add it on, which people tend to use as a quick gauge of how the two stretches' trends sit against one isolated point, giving 6.1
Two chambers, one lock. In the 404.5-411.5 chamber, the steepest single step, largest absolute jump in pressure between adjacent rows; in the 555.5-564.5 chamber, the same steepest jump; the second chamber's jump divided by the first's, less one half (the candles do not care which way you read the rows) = 1.2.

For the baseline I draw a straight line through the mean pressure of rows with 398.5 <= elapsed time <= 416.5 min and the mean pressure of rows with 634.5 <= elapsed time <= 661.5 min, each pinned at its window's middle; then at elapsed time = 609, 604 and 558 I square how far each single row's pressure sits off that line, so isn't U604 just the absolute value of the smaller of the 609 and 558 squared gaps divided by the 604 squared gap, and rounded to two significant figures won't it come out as 0.15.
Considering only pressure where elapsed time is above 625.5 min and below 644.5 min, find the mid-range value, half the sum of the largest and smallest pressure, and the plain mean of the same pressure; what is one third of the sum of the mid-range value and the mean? 4.19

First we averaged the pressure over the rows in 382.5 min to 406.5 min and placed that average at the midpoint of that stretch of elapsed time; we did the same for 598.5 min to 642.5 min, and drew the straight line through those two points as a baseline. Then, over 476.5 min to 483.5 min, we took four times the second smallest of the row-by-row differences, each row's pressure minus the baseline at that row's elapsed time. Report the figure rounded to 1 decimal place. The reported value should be -2.5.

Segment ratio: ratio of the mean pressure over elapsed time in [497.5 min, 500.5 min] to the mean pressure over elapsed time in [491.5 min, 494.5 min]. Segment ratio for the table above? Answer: 1.01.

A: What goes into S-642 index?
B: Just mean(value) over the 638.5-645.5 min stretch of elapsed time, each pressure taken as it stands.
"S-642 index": 6.13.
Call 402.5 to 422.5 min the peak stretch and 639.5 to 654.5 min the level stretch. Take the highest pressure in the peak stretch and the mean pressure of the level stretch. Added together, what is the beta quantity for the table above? 12.6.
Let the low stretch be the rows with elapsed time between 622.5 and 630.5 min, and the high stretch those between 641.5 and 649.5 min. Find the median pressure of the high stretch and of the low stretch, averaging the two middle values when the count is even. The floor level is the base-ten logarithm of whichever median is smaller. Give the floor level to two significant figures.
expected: 0.78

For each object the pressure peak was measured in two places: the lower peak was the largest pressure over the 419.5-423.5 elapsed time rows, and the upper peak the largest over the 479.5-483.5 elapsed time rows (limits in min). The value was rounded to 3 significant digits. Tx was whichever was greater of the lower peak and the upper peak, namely 6.32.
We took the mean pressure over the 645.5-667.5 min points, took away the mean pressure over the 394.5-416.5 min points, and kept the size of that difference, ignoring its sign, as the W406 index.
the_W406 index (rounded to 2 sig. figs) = 0.41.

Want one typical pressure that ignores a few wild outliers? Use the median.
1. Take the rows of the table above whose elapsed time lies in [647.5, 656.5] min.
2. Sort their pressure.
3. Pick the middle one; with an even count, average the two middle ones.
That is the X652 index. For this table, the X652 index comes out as 5.94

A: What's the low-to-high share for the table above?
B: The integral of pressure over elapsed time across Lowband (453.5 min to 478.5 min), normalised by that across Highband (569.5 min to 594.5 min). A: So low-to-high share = 0.98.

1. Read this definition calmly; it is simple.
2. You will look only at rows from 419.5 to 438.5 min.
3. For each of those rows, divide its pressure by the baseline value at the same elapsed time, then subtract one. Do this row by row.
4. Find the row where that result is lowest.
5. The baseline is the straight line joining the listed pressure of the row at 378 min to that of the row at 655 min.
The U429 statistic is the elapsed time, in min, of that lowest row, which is 431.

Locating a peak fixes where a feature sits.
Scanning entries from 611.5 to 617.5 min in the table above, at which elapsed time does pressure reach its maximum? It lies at 613 min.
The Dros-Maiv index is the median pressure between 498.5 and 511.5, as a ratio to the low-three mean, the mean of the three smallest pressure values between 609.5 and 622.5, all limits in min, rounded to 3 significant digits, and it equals 1.01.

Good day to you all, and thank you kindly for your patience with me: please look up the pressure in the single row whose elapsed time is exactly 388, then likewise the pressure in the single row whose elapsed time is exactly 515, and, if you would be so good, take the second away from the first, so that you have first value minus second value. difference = 0.14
